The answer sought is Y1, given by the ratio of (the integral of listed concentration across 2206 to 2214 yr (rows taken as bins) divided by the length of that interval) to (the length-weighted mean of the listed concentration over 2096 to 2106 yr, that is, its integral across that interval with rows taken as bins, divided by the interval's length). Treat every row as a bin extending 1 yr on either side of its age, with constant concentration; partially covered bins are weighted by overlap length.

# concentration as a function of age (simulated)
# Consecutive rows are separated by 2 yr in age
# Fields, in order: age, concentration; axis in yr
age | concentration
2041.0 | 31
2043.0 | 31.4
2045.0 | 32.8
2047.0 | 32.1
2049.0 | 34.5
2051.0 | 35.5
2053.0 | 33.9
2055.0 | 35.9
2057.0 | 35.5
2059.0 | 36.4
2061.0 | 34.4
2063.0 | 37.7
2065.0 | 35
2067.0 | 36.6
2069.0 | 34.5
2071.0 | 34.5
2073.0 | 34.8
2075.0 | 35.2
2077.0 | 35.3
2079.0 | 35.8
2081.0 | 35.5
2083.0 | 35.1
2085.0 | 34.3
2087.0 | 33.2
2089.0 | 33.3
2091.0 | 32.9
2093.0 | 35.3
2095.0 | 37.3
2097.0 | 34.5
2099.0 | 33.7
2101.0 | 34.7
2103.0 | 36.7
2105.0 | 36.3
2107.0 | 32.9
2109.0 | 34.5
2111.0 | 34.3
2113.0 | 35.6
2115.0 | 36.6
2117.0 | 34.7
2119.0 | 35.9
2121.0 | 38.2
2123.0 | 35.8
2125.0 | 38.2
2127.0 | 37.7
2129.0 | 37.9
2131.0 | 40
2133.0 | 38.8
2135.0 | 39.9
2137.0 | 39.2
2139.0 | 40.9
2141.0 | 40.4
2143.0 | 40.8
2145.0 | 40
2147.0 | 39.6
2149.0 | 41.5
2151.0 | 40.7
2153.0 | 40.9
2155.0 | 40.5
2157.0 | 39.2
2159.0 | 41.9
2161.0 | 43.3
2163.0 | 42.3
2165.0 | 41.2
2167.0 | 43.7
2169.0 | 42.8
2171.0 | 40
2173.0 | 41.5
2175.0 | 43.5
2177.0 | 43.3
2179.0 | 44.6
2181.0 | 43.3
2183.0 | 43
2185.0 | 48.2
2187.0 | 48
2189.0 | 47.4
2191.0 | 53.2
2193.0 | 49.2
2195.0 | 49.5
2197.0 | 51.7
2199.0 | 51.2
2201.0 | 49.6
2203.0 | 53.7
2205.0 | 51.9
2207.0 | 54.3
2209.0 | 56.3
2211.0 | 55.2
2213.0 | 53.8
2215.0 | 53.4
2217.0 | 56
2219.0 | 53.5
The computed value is 1.56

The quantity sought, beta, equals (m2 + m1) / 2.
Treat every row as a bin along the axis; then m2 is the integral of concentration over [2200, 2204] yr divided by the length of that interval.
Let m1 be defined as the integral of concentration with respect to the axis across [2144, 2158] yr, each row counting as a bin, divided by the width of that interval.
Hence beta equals 46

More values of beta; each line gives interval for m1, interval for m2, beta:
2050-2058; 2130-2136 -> 37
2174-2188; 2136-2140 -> 42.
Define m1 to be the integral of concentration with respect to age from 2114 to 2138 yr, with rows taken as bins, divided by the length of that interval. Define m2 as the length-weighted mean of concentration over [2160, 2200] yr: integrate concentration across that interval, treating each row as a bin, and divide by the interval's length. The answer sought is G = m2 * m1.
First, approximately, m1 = 38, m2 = 45.5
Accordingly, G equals 1719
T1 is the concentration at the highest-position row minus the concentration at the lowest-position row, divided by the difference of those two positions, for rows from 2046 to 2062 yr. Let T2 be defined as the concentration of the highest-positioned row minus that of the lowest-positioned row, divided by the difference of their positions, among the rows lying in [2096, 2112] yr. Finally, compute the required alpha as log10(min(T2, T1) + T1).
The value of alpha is -0.8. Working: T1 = 0.16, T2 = -0.01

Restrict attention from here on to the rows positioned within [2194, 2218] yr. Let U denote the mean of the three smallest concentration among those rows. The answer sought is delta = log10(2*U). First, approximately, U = 50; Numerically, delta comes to 2.00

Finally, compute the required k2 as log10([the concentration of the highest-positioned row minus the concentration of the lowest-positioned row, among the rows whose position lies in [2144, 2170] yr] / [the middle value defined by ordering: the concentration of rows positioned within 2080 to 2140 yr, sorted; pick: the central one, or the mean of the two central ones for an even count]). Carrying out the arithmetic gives -1.11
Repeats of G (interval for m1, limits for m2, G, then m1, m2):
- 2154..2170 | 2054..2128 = 1481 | 42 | 35.4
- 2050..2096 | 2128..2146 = 1397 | 35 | 39.8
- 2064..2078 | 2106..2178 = 1384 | 35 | 39.4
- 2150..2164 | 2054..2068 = 1482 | 41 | 35.9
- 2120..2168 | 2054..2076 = 1424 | 40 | 35.5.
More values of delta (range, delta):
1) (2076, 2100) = 1.82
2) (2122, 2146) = 1.87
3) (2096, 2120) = 1.83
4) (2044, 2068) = 1.82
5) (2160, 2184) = 1.91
